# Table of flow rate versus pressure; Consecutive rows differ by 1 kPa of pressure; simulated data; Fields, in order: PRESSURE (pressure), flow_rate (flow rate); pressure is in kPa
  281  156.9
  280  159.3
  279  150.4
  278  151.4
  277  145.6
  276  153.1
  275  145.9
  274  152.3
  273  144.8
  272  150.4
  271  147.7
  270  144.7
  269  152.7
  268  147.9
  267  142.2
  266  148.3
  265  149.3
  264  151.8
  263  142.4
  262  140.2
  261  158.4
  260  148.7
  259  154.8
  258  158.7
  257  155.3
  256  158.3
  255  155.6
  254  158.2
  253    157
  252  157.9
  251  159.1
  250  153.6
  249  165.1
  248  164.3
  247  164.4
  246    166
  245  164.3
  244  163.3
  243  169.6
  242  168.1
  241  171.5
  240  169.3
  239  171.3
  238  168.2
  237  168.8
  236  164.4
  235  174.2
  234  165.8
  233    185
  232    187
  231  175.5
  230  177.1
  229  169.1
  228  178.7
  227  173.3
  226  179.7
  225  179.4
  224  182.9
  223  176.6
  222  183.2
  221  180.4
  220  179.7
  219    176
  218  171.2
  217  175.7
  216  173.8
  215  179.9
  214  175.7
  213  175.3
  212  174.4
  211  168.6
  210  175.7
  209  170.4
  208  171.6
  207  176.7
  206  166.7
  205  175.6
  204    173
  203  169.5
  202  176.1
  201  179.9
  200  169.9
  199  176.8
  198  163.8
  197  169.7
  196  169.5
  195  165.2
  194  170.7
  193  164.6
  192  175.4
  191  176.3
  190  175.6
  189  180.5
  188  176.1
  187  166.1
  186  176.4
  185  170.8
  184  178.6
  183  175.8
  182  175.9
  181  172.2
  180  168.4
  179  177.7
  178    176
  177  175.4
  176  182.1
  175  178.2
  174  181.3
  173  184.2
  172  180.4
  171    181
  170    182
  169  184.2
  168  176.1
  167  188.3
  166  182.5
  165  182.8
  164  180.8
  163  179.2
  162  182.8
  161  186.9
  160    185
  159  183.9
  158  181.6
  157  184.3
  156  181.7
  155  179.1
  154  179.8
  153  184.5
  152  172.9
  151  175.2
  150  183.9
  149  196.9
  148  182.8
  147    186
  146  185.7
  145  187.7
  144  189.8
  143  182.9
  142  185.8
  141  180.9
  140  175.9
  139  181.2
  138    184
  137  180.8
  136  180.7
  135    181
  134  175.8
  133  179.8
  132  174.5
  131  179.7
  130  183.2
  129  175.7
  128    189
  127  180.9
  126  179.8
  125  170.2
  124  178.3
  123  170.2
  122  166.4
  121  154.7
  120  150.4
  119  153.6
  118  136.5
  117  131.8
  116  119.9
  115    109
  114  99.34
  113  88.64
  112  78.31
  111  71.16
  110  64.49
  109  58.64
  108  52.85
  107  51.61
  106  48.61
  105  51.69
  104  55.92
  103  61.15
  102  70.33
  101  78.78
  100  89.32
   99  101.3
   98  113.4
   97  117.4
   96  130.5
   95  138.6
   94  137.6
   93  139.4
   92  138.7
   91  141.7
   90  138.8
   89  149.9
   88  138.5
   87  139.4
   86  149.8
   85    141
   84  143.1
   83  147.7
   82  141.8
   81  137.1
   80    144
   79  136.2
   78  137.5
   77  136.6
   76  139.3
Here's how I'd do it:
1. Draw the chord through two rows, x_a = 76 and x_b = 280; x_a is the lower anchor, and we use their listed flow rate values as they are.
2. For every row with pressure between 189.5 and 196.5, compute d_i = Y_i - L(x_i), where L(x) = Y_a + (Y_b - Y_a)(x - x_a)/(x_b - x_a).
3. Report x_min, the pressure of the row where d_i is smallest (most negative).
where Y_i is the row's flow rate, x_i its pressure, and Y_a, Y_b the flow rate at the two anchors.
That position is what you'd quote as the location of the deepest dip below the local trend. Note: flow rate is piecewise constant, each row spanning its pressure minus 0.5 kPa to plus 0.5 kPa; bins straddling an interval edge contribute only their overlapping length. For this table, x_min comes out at 193 kPa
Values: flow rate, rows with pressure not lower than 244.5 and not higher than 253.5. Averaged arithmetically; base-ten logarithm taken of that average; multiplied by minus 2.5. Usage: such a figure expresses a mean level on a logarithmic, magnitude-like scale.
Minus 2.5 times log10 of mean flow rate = -5.52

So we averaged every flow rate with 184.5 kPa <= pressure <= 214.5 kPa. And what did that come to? 173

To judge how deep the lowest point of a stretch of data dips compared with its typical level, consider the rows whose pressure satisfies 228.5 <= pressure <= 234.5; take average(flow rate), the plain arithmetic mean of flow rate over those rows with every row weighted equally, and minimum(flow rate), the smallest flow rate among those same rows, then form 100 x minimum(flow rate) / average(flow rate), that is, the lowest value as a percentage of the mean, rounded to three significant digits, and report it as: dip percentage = 93.9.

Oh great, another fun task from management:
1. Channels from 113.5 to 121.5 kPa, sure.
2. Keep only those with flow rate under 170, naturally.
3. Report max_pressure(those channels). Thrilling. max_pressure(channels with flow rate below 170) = 121 kPa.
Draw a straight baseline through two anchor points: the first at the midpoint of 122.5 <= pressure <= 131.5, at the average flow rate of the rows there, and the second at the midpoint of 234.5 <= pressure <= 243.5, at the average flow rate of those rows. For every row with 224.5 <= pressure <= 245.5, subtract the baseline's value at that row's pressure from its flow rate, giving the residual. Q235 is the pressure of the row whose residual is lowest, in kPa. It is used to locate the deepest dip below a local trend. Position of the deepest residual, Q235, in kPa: 244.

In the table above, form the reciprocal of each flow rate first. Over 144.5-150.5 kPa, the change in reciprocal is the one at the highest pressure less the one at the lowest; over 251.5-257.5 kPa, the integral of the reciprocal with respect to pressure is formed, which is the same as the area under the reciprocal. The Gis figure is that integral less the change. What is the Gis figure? 0.0381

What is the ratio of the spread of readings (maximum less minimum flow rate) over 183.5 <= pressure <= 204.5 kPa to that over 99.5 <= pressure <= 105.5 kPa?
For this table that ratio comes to 0.44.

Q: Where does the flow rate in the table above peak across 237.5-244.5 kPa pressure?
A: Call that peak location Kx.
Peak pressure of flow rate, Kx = 241 kPa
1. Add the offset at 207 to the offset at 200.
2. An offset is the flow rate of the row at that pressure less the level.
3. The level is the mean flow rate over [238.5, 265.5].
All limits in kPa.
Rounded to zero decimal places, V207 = 28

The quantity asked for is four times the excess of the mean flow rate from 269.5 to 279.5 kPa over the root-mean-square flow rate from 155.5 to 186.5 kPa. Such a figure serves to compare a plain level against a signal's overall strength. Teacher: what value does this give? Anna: -125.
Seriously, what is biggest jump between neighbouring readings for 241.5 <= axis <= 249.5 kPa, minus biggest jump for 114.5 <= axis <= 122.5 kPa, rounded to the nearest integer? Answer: -11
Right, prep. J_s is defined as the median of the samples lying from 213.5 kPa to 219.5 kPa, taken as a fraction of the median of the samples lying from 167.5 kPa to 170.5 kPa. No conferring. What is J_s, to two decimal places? 0.97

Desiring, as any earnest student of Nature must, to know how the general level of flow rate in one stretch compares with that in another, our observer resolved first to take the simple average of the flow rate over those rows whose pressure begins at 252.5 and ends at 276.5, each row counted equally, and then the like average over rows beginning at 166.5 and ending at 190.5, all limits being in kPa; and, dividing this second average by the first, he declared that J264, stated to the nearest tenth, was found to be 1.2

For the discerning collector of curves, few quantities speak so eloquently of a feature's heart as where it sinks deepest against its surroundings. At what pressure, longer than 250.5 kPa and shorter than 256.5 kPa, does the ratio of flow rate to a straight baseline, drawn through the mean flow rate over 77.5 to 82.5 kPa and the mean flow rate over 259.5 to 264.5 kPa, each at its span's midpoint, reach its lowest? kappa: 255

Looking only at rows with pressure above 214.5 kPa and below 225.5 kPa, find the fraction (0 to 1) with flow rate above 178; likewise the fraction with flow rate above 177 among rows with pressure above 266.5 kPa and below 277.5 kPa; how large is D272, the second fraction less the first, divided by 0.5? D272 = -1.1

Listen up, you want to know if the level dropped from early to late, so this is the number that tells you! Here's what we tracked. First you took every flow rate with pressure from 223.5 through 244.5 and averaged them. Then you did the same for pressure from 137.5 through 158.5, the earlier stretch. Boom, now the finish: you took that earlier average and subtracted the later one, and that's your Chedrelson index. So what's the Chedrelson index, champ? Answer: 10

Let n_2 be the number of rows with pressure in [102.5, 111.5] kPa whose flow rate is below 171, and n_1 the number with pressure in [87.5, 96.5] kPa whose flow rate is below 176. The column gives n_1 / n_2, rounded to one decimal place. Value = 1.0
